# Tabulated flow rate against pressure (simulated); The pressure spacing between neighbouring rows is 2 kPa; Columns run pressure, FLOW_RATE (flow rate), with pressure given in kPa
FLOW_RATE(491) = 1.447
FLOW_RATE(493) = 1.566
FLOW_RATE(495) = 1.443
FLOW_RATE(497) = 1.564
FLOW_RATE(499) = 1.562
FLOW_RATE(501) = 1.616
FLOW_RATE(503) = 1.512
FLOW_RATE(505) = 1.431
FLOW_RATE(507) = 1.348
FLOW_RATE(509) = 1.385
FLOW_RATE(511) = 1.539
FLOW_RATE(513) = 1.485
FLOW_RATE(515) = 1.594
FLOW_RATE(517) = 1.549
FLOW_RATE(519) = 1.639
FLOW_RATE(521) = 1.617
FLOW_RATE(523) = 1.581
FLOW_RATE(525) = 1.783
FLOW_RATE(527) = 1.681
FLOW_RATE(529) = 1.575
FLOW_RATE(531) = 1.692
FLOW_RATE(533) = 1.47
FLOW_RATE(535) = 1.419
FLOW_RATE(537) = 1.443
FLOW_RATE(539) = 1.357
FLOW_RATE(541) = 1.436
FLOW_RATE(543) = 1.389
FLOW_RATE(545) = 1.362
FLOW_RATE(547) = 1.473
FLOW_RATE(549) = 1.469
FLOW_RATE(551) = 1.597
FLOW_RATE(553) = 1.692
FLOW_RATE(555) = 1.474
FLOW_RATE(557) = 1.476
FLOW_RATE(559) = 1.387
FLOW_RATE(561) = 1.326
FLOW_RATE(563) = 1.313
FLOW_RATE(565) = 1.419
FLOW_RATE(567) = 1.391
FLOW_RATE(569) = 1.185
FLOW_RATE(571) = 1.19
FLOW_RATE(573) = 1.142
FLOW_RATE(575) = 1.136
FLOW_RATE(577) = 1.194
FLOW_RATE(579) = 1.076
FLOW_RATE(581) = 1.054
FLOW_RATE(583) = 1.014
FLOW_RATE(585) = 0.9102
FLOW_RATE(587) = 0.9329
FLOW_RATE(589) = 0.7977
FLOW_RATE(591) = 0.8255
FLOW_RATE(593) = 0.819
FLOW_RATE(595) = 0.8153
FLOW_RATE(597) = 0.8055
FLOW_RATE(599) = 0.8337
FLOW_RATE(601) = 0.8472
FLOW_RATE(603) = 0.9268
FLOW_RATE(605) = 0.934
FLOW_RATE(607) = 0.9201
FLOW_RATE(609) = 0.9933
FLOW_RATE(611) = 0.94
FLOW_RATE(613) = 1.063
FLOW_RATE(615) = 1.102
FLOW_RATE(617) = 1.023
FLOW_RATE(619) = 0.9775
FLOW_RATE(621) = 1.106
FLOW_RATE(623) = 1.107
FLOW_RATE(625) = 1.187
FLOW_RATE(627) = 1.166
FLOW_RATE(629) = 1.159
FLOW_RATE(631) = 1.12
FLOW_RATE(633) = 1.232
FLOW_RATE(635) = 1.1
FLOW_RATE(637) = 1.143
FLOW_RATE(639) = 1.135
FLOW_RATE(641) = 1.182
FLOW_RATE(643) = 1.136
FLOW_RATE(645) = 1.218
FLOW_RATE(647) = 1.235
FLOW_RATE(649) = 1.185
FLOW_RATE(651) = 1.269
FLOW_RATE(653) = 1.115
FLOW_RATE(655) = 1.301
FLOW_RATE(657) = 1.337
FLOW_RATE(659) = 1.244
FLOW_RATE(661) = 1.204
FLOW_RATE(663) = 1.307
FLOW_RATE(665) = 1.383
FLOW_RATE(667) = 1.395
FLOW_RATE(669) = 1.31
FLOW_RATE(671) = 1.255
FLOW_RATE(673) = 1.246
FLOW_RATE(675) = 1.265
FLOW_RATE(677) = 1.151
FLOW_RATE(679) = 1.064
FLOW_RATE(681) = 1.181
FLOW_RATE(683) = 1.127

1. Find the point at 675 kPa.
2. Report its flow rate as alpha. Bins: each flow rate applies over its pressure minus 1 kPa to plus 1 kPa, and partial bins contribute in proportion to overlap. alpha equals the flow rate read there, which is 1.265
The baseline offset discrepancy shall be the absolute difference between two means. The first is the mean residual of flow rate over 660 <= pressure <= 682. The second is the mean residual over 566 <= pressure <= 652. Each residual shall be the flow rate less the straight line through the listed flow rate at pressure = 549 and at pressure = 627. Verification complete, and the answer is 0.43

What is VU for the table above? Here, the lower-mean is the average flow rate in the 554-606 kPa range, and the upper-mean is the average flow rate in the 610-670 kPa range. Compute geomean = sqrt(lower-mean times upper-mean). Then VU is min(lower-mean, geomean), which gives 1.09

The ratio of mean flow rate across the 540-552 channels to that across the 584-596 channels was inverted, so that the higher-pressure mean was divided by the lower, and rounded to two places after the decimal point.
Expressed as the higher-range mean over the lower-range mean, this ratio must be 0.58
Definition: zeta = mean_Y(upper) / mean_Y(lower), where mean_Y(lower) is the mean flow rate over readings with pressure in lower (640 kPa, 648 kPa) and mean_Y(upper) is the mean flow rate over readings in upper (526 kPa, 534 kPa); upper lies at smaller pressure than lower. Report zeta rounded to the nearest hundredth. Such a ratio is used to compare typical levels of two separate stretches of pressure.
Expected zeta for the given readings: 1.35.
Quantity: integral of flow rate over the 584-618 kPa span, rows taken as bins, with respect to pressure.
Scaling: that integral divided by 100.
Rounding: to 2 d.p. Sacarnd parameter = 0.31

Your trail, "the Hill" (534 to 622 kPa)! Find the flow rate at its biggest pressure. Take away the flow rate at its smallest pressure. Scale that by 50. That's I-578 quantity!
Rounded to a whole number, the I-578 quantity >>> -16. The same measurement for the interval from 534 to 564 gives -5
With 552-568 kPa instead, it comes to -15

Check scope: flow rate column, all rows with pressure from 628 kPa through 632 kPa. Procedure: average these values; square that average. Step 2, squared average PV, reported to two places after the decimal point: 1.30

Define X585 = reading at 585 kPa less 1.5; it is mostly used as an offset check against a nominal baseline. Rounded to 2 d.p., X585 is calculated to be -0.59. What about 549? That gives -0.03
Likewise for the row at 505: -0.07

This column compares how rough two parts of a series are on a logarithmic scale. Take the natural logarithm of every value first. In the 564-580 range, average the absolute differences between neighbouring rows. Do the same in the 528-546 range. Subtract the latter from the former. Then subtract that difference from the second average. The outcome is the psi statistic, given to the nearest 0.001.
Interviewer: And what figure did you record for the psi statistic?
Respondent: 0.054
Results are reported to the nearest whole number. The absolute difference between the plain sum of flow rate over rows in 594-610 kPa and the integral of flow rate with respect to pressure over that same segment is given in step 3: 7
